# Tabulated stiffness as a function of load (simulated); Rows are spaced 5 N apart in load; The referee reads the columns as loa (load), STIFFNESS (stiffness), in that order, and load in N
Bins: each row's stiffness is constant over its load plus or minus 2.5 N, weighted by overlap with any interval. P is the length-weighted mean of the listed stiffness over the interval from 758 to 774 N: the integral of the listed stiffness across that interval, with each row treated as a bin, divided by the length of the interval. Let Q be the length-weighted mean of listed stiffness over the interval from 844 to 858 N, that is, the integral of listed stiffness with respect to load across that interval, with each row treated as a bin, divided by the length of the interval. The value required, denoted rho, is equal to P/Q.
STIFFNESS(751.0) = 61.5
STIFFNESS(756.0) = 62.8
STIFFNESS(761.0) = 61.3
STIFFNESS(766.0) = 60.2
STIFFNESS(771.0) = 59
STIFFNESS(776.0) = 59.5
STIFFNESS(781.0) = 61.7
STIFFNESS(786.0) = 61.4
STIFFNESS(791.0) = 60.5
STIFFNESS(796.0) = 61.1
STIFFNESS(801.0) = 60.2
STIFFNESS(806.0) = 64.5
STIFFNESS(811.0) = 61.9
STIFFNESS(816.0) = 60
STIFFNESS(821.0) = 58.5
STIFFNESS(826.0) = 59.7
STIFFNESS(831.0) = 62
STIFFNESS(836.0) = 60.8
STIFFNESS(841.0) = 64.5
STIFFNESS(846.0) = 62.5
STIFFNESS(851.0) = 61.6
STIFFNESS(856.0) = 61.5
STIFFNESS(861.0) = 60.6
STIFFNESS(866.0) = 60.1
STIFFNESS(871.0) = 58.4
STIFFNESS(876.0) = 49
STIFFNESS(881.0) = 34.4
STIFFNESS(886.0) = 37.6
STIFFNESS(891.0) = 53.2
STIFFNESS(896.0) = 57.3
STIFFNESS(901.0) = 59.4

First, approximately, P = 60.2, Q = 61.9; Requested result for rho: 0.97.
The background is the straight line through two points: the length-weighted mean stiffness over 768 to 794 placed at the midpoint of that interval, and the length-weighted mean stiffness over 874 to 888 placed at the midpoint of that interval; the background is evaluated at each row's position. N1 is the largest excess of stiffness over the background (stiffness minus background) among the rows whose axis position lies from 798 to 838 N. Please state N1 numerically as 12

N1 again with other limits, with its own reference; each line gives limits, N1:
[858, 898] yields 20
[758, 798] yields 4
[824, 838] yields 12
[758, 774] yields -3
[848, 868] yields 17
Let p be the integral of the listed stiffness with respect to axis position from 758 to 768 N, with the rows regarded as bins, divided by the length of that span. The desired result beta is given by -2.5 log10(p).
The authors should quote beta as -4.46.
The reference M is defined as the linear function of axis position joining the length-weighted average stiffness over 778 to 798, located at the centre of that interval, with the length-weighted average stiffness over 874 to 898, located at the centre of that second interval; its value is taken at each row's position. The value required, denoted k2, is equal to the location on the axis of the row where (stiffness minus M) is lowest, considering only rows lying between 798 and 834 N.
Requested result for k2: 801.0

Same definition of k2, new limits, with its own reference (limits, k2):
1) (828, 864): 836.0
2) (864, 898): 881.0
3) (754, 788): 771.0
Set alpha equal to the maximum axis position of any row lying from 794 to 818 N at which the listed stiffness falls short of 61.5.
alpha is 816.0 N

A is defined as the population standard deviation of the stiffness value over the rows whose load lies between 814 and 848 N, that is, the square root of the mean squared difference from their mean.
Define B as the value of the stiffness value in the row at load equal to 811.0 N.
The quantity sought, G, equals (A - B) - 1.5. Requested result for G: -61.5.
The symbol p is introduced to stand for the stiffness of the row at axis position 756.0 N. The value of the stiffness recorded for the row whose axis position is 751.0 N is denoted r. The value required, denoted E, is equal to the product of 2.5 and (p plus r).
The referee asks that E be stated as 311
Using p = 62.8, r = 61.5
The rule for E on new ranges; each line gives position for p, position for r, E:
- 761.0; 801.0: 304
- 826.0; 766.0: 300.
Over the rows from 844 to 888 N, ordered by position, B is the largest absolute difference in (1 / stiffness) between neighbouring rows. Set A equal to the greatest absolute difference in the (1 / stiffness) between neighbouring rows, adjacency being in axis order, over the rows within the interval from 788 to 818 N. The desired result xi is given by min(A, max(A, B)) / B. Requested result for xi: 0.1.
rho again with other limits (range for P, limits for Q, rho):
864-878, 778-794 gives 0.91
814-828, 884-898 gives 1.20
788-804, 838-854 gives 0.97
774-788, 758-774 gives 1.01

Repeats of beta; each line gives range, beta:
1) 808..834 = -4.45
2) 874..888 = -4.01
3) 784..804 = -4.46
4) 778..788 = -4.47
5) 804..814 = -4.50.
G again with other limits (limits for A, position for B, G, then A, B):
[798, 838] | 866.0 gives -59.9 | 1.7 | 60.1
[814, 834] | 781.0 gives -61.9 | 1.3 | 61.7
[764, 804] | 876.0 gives -49.6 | 0.9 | 49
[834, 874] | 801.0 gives -60.0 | 1.7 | 60.2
